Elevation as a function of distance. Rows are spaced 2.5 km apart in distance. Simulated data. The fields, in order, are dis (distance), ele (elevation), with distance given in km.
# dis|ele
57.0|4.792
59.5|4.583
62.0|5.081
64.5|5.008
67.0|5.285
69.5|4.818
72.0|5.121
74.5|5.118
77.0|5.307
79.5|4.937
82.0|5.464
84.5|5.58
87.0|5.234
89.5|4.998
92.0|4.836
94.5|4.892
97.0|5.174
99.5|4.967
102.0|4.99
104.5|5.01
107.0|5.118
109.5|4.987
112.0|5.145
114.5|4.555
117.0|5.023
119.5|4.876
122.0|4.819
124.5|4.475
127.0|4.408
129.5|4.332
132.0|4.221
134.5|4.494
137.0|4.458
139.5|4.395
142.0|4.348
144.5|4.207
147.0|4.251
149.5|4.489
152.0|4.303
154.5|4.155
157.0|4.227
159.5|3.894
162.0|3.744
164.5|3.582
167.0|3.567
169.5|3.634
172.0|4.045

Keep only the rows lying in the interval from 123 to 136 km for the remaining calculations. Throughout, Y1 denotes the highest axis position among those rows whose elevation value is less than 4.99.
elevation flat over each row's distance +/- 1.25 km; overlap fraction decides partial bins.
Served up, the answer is 134.5 km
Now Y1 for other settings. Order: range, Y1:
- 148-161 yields 159.5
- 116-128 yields 127.0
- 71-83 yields 79.5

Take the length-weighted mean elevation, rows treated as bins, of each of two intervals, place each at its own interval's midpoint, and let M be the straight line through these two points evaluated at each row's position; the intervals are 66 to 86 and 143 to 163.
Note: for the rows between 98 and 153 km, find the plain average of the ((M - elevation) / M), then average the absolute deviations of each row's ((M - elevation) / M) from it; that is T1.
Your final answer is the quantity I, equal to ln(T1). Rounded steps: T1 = 0.032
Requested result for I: -3.4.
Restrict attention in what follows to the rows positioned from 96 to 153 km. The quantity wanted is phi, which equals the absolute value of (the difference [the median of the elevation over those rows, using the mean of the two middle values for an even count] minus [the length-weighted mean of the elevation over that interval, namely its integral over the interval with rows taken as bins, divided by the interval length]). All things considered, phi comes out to 0.16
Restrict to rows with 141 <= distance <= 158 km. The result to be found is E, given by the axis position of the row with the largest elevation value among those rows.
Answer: 149.5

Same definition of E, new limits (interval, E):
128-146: 134.5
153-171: 157.0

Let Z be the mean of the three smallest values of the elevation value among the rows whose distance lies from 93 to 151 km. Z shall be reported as 4.23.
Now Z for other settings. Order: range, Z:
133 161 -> 4.09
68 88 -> 4.96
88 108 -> 4.90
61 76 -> 4.97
